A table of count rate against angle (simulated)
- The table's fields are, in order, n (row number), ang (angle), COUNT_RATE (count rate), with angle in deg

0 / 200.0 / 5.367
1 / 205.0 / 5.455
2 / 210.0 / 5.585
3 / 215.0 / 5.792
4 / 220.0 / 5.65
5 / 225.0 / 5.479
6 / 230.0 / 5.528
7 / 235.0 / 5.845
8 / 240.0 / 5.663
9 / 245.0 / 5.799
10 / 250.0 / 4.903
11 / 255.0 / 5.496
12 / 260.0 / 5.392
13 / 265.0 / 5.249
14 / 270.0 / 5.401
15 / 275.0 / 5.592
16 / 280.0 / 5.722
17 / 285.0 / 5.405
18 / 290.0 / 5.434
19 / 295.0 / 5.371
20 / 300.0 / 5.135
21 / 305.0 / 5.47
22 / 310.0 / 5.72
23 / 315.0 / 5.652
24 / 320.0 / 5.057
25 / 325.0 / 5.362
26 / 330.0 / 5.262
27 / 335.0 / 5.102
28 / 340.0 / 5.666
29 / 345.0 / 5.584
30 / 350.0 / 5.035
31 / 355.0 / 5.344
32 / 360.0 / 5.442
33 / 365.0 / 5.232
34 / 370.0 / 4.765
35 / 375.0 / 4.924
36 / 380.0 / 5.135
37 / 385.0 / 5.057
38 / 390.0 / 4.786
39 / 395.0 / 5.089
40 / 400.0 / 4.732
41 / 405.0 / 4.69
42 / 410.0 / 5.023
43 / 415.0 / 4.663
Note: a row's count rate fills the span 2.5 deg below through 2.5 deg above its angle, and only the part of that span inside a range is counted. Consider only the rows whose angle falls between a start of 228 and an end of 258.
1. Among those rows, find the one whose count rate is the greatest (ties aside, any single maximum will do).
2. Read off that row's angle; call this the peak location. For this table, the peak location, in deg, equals 235.0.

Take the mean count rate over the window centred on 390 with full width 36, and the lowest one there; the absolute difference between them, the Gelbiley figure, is 0.23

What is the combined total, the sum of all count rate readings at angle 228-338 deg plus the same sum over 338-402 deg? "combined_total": 186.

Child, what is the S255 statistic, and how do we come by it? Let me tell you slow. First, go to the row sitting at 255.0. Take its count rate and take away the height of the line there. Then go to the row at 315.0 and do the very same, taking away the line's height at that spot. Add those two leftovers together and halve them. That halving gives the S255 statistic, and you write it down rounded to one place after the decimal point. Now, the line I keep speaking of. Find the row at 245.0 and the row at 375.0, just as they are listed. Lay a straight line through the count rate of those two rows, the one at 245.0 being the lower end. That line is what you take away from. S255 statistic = 0.0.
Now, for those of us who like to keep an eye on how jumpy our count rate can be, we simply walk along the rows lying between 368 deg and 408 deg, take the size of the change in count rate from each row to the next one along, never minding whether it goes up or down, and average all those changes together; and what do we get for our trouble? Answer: 0.203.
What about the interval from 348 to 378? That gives 0.249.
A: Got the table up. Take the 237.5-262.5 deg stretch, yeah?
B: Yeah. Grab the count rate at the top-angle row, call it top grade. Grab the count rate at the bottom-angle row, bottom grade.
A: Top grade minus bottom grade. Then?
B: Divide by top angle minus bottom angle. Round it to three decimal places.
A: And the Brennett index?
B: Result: -0.014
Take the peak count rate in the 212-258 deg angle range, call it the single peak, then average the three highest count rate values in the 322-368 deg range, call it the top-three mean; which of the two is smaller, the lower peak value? 5.6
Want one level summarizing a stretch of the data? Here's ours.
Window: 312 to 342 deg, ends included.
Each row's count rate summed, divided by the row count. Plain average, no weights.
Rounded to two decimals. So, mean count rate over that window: 5.35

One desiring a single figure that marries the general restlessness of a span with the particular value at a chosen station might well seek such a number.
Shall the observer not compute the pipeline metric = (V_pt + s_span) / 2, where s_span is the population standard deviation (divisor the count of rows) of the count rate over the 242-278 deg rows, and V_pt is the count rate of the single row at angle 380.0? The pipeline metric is 2.70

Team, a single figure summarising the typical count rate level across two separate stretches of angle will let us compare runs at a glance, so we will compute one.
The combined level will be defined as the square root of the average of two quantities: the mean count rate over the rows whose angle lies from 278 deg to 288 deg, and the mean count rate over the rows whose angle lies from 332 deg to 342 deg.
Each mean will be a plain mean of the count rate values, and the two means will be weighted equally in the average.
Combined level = 2.34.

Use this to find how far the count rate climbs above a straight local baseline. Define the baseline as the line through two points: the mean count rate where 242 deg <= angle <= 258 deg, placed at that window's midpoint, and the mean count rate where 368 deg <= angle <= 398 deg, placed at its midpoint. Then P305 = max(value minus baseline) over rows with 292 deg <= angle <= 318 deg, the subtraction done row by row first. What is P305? 0.52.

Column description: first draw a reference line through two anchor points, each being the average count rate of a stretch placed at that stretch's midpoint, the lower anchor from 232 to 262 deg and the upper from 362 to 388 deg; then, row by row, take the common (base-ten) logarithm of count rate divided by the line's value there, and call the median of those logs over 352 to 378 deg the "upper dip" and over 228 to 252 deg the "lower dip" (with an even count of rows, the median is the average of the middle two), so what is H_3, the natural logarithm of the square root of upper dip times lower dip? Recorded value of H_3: -4.5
